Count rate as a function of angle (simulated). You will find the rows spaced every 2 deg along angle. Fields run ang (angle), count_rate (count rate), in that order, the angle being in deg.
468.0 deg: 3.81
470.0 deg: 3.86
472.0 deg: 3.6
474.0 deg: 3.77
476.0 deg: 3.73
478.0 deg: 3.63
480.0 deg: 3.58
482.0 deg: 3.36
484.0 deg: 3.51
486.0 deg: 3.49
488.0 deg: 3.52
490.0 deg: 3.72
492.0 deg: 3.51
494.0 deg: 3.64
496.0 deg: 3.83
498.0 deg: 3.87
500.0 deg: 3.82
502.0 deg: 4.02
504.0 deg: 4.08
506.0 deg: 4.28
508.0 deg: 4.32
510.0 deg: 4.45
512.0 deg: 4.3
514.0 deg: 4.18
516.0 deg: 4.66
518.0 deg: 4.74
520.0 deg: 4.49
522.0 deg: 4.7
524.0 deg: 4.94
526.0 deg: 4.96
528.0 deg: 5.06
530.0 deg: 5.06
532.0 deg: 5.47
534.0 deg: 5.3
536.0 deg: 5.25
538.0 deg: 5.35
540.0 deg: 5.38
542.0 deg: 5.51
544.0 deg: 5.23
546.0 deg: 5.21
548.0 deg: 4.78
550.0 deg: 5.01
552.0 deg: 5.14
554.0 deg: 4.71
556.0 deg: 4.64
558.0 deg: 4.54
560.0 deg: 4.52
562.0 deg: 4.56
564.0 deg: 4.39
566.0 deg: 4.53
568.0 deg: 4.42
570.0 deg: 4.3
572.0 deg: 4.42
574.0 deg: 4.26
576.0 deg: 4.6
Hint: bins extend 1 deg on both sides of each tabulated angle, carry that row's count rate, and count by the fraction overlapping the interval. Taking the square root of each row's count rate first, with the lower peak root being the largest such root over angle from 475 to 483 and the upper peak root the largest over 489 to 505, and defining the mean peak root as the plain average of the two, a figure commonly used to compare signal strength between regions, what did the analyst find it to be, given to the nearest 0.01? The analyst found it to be 1.98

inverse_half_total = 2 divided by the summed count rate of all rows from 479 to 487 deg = 0.143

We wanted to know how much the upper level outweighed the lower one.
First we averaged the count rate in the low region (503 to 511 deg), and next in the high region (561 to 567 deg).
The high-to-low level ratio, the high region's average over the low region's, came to 1.05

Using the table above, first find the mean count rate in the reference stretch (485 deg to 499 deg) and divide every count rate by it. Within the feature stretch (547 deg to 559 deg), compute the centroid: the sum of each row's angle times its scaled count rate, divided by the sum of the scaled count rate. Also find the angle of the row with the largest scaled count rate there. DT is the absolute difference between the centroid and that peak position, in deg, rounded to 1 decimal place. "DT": 0.9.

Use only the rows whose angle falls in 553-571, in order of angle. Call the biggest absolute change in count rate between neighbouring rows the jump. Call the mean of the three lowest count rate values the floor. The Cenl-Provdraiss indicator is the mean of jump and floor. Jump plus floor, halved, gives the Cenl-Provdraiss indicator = 2.3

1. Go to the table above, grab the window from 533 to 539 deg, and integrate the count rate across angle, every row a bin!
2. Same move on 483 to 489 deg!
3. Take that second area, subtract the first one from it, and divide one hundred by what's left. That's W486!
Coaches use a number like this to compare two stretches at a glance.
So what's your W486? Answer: -9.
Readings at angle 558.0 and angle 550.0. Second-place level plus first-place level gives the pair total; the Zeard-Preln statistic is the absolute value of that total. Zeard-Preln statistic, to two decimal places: 9.55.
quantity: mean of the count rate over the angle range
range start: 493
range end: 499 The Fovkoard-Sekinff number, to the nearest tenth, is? 3.8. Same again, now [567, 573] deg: 4.4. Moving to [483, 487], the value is 3.5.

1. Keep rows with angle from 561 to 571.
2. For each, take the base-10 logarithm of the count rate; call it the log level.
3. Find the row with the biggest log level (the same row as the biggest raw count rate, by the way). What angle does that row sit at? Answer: 562.0 deg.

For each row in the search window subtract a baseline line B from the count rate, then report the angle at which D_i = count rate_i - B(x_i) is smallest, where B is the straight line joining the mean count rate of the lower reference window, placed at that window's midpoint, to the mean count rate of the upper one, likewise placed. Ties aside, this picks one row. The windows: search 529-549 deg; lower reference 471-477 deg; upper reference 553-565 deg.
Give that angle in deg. 548.0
